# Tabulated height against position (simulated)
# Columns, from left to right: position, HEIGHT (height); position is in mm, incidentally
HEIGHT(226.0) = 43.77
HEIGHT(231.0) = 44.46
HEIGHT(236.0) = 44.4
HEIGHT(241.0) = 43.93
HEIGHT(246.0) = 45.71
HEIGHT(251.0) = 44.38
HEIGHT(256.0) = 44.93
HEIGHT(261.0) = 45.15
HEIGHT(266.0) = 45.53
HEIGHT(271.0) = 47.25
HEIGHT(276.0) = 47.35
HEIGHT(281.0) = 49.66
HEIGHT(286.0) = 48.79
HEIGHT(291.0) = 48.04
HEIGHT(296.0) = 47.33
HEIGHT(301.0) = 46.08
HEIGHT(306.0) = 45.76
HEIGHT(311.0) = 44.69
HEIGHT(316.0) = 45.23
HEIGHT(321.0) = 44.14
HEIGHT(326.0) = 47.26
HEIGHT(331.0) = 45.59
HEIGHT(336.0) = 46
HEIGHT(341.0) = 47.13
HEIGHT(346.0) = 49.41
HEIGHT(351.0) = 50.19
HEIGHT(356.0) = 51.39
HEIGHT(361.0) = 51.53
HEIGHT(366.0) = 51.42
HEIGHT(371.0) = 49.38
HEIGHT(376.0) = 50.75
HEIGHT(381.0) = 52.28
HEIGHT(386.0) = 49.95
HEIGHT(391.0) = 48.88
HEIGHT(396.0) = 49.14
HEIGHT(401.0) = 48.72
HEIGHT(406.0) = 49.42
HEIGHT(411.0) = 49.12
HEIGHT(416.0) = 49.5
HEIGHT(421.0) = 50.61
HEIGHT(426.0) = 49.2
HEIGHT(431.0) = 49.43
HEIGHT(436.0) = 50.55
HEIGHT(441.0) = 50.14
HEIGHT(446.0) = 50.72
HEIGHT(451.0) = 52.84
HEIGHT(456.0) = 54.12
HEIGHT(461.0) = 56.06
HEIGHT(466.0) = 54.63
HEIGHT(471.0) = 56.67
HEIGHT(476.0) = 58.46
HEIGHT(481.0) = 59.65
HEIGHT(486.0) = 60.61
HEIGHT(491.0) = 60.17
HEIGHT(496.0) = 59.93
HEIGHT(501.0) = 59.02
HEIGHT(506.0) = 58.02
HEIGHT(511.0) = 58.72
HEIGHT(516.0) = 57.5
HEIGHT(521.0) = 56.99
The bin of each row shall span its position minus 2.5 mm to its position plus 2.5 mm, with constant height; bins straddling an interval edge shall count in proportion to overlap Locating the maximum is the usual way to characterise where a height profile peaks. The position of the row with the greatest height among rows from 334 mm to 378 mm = 361.0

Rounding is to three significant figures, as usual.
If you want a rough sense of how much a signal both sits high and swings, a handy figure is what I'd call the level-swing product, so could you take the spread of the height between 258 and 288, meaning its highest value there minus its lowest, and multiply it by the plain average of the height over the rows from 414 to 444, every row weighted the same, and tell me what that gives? 225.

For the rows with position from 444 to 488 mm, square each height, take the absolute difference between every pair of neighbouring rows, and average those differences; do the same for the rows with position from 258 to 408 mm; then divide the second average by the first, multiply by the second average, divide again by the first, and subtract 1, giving -0.65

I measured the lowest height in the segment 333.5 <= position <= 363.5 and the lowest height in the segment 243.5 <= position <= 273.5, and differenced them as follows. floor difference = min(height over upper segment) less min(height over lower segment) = 1.6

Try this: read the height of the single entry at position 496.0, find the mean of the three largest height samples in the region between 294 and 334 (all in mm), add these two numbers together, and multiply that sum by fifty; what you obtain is 5341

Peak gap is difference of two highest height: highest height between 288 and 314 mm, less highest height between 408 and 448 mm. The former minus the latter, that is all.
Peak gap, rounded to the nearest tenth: -2.7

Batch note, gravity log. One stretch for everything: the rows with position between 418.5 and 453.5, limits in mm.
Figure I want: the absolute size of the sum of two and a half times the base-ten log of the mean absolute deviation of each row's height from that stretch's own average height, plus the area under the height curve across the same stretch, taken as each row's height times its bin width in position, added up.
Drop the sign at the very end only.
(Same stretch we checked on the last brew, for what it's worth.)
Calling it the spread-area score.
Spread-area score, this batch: 1767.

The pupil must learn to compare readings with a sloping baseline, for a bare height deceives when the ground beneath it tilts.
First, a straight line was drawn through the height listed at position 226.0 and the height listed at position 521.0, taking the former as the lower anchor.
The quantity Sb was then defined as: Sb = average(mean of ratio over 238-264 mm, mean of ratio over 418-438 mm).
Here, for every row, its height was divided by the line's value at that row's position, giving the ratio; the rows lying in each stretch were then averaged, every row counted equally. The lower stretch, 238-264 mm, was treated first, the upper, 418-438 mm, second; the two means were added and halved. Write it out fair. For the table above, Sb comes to 0.97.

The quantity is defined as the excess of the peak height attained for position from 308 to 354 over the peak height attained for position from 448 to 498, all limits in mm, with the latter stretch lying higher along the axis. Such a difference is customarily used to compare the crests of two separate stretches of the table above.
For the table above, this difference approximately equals -10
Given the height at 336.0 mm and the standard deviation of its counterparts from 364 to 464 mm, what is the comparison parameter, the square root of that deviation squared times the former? 13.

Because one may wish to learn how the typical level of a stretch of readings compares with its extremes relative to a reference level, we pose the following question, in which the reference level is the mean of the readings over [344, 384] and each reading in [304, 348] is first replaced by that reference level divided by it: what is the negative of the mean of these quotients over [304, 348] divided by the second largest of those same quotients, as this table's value -0.970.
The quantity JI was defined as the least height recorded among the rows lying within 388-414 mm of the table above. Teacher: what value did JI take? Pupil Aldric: 48.72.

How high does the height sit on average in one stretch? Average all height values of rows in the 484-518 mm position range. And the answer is 59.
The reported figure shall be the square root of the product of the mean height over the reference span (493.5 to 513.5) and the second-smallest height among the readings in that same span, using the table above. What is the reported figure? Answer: 58.8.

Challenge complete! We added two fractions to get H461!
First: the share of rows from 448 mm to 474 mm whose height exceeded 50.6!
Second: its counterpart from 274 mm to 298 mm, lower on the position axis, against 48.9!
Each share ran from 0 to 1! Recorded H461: 1.2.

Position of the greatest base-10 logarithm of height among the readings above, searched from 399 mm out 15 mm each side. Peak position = 386.0 mm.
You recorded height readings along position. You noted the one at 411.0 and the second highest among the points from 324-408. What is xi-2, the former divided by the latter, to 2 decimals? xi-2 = 0.95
